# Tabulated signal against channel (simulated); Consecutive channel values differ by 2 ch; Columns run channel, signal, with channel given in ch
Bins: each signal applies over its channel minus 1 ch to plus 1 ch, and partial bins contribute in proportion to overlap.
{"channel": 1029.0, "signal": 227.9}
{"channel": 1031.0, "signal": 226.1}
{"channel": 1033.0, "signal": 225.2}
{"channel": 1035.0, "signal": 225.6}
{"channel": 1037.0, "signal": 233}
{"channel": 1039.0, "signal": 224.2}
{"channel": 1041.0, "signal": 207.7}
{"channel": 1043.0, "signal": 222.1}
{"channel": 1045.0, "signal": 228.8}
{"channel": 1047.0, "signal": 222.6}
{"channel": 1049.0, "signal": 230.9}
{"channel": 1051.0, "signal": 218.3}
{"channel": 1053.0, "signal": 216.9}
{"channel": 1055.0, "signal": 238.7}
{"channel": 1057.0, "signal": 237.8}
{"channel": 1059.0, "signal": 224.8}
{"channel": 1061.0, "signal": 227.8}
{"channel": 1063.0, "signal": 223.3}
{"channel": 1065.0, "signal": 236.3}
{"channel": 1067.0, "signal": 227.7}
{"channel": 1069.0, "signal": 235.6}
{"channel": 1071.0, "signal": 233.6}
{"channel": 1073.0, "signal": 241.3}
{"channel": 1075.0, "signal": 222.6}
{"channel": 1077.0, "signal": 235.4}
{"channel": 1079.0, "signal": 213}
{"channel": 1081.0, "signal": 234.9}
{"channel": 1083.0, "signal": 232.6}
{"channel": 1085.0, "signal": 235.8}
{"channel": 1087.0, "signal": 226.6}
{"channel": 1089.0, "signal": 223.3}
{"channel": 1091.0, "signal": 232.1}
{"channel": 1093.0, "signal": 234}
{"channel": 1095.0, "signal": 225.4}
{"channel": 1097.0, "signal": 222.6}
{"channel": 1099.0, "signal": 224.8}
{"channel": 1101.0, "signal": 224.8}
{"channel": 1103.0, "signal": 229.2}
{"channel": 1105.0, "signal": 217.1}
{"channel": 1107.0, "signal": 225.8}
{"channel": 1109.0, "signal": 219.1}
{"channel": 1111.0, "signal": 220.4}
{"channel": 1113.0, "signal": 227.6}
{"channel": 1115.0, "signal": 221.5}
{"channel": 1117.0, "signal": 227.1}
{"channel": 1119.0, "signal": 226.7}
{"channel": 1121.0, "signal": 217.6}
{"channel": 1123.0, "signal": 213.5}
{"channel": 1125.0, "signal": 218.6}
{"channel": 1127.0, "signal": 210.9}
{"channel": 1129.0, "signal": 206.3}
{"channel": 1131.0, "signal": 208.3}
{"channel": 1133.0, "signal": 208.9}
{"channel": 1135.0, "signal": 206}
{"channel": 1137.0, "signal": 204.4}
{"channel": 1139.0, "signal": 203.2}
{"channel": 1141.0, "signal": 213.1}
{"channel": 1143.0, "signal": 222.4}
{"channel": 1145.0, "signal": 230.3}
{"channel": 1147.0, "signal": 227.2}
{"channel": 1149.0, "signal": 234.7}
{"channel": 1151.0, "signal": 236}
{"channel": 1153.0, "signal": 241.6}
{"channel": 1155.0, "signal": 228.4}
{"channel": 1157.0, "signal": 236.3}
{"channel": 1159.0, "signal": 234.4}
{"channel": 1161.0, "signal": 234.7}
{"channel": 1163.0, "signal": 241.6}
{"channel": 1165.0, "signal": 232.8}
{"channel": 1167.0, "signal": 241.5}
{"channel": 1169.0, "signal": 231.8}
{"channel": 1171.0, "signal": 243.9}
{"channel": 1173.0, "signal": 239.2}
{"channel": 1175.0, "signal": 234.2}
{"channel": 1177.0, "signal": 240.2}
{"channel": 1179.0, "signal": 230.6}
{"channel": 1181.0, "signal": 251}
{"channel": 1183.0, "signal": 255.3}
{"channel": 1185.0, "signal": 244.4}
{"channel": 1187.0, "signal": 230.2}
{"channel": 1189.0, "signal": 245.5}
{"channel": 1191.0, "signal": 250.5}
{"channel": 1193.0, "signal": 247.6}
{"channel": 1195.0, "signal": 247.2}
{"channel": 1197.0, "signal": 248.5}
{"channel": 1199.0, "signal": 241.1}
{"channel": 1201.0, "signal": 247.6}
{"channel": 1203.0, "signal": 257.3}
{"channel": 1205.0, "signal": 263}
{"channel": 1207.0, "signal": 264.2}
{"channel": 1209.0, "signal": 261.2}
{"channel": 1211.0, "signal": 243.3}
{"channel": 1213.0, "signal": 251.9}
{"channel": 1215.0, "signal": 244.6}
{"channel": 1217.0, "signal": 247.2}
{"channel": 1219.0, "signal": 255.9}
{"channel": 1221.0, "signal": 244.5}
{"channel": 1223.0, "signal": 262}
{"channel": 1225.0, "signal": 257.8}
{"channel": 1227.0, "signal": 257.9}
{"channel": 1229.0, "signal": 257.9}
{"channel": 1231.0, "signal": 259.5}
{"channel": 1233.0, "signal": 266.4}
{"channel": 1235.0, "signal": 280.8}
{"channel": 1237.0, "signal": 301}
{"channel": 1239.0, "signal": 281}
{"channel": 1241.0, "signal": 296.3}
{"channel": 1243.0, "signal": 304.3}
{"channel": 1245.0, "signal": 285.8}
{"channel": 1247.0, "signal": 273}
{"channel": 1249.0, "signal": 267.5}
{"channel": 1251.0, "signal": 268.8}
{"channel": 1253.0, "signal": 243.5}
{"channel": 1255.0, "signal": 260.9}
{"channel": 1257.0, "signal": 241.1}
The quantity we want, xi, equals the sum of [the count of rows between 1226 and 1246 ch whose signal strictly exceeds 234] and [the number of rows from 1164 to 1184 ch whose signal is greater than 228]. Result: 20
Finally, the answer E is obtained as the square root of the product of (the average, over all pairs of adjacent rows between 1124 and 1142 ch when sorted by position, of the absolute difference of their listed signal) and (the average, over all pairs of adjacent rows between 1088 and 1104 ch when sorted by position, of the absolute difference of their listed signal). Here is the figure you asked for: 4.0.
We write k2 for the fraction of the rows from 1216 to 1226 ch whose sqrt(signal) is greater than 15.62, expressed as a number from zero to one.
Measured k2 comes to 1.00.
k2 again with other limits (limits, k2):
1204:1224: 0.90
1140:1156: 0.00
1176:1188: 0.50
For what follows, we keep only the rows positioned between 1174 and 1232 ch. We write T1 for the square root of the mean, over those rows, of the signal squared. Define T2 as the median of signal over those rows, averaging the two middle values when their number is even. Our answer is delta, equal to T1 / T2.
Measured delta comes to 1.01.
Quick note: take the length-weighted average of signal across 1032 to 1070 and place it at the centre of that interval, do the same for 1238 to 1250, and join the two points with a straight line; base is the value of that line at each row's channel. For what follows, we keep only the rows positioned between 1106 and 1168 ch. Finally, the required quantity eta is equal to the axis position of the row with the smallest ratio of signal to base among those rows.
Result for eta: 1139.0 ch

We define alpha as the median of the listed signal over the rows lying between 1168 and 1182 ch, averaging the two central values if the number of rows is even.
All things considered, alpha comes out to 239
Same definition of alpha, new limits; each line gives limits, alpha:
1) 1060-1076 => 231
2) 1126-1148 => 209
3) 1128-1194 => 234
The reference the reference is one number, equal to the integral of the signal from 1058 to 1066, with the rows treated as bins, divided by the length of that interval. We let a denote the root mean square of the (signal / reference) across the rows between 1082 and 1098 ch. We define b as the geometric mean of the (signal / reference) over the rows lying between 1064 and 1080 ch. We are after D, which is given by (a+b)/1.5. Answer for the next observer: 1.34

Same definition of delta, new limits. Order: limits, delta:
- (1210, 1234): 0.99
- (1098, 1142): 1.00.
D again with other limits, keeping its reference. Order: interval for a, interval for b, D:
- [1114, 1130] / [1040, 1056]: 1.29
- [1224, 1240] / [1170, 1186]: 1.50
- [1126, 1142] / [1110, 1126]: 1.25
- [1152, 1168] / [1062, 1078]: 1.37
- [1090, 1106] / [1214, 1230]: 1.40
